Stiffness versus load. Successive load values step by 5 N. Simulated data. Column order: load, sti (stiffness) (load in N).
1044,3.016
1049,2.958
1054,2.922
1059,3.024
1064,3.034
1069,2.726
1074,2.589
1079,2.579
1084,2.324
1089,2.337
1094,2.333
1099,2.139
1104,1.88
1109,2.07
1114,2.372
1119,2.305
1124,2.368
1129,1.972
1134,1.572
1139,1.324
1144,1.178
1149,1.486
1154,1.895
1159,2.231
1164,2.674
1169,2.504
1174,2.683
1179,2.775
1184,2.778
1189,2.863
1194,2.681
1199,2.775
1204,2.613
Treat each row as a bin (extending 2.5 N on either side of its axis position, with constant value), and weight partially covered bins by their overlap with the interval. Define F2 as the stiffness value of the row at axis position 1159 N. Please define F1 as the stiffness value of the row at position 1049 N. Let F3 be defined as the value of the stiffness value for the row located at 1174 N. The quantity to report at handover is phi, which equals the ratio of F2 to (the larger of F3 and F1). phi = 0.75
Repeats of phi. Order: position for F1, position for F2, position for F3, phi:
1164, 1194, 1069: 0.98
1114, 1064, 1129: 1.28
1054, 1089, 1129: 0.80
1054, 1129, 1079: 0.67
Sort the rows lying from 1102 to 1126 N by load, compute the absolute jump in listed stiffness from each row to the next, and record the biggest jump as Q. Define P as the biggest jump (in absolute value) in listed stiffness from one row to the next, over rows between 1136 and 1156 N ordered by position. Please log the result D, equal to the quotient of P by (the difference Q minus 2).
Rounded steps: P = 0.41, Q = 0.30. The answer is -0.24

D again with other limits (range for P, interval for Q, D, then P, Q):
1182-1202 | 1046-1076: -0.11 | 0.18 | 0.31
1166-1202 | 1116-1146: -0.11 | 0.18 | 0.40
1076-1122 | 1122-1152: -0.19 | 0.30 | 0.40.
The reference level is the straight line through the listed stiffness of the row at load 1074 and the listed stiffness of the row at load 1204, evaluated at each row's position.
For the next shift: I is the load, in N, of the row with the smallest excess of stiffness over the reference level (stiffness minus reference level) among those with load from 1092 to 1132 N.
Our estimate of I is 1104 N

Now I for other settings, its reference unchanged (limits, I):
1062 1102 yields 1099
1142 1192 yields 1144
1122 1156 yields 1144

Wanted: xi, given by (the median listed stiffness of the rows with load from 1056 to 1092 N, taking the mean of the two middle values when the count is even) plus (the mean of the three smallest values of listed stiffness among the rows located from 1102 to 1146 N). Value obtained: 3.9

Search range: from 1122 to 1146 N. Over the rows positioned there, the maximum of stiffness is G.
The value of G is 2.368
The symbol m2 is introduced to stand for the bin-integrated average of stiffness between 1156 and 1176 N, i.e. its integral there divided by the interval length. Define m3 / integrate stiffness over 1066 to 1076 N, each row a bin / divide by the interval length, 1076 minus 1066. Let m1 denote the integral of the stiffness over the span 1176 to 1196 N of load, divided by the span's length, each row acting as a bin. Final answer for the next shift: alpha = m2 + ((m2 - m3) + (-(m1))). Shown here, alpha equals -0.45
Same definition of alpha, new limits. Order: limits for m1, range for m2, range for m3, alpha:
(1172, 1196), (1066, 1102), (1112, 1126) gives -0.24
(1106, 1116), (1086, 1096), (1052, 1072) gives -0.45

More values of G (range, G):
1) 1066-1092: 2.726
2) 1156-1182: 2.775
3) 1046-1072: 3.034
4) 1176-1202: 2.863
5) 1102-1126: 2.372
